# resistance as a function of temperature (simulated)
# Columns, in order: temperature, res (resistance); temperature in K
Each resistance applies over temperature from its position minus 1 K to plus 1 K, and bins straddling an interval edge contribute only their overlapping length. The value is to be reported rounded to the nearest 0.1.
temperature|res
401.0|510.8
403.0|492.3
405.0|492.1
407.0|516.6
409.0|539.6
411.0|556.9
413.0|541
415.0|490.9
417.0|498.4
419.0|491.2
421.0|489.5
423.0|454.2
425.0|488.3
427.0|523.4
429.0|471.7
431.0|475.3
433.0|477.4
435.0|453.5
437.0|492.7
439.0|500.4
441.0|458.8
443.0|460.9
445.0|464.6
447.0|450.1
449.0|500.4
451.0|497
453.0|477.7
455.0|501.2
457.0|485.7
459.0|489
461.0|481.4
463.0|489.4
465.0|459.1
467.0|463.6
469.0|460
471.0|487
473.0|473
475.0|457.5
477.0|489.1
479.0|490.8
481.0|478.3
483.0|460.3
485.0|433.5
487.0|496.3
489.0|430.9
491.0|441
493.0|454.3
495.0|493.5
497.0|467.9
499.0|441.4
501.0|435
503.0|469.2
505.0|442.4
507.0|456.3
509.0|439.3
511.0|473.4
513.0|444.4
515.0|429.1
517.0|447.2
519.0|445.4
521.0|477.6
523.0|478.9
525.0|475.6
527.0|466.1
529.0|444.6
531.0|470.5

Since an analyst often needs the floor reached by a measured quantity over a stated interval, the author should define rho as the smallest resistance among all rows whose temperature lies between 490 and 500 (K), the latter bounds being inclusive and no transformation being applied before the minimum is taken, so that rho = 441.0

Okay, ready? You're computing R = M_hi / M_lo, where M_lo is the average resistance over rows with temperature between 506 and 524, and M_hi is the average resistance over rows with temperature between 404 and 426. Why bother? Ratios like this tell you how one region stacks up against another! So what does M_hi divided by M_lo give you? 1.11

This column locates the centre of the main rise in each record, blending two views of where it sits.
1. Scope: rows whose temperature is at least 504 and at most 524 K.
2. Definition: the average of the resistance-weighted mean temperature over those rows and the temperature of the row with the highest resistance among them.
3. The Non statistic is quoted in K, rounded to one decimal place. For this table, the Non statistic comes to 518.5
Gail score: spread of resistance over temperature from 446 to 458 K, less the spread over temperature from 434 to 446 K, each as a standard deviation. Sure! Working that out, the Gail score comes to 0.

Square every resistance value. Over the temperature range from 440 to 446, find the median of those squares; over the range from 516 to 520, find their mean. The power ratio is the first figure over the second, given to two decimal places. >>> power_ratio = 1.07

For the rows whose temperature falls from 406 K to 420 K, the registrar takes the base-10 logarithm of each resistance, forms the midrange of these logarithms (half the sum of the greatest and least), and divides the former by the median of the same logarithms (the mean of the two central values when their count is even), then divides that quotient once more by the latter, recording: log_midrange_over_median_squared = 0.369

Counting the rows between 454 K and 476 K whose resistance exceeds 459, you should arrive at 10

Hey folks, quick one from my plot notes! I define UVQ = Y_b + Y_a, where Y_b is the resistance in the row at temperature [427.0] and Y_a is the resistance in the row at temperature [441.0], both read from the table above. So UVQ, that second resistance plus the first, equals 982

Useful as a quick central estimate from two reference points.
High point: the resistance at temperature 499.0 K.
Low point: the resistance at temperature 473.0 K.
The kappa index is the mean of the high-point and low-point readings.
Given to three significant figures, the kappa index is 457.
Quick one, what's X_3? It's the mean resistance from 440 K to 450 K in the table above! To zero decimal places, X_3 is 467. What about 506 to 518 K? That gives 448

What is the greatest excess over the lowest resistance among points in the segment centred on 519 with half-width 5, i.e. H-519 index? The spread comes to 50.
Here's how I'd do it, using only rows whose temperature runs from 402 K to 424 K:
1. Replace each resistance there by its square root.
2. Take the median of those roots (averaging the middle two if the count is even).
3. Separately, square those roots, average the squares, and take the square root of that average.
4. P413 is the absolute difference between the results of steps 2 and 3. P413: 0.300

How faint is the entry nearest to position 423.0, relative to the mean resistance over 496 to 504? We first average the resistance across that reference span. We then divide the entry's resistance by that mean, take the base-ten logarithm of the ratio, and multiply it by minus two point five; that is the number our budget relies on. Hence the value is 0.00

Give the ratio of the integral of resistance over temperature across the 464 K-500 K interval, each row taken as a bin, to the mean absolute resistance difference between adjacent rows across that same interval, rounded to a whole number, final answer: 715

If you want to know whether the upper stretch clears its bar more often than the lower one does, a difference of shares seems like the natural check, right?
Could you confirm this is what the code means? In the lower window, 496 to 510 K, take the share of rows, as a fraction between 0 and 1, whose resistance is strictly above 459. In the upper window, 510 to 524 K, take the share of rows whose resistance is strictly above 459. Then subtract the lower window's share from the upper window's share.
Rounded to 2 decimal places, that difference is 0.14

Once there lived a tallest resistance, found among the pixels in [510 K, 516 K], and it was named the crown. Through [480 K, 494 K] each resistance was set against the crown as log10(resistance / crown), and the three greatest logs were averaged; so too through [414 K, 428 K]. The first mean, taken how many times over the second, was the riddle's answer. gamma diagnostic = 0.16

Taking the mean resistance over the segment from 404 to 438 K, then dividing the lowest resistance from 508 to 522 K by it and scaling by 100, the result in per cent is 86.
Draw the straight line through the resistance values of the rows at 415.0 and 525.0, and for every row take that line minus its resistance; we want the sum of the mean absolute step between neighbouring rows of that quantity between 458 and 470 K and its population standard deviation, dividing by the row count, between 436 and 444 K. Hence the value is 29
